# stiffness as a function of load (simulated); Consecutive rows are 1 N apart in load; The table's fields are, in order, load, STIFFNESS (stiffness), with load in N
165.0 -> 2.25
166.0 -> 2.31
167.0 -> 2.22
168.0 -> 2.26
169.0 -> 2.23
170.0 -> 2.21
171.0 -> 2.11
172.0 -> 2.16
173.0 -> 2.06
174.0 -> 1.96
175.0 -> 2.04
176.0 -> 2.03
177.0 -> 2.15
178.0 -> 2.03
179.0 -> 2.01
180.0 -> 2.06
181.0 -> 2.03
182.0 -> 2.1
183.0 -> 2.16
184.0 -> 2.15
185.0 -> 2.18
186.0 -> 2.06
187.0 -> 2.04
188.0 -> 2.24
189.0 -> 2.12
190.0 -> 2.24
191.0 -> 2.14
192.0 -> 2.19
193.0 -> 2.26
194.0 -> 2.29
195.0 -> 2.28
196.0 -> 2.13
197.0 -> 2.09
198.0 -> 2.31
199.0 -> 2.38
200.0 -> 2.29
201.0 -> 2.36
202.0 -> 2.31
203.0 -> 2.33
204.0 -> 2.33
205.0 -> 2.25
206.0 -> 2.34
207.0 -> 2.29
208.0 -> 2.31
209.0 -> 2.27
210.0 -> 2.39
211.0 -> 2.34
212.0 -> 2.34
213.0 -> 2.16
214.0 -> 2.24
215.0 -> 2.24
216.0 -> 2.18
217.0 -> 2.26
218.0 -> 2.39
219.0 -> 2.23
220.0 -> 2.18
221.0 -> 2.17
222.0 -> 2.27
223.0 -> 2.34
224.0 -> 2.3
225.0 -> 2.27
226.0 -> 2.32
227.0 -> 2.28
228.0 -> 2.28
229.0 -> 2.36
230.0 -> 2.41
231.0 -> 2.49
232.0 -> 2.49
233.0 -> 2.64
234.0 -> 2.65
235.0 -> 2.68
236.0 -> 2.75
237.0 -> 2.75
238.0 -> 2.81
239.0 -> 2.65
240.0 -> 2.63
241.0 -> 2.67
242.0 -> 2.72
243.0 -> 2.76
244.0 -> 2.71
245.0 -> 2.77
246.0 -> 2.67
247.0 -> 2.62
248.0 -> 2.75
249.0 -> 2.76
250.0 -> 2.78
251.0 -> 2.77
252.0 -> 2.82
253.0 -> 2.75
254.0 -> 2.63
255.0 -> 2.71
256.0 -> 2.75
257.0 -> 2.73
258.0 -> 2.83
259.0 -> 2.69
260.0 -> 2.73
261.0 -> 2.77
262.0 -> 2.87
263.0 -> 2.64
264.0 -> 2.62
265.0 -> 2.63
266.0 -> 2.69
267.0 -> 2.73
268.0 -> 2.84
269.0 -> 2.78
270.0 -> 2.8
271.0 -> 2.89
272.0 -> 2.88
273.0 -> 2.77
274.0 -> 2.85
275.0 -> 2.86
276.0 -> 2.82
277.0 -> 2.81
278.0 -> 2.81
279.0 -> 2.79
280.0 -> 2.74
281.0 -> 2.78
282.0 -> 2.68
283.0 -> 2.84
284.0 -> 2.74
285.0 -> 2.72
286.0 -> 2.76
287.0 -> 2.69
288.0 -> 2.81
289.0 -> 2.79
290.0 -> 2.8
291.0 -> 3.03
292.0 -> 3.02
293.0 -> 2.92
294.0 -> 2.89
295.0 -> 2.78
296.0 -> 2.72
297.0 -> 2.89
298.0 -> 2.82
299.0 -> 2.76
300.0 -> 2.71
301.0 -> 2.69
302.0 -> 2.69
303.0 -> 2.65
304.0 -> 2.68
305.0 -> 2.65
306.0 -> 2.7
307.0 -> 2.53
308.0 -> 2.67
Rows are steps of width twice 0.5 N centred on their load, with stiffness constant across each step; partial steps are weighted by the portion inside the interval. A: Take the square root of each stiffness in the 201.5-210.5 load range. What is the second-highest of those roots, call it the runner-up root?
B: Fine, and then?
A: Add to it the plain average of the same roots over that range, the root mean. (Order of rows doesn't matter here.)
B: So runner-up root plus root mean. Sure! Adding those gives 3.1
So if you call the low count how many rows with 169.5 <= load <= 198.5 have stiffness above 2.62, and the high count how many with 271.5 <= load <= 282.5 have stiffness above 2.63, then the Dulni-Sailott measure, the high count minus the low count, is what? 11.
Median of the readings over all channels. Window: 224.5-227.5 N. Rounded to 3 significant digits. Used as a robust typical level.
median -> 2.28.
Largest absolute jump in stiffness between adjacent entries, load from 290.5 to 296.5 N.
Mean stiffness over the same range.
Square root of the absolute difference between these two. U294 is 1.67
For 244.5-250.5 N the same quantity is 1.61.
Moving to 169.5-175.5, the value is 1.41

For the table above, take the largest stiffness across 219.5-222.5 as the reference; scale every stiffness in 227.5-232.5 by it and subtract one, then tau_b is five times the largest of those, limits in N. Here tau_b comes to 0.48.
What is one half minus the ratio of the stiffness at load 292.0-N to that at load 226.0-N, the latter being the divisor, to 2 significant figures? -0.80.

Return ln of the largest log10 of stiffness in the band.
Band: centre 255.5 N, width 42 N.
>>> -0.77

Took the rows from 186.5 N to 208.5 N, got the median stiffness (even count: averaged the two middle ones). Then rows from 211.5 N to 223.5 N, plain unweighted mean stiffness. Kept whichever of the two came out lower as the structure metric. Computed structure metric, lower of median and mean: 2.25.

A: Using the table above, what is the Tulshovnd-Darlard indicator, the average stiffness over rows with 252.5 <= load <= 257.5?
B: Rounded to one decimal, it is 2.7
